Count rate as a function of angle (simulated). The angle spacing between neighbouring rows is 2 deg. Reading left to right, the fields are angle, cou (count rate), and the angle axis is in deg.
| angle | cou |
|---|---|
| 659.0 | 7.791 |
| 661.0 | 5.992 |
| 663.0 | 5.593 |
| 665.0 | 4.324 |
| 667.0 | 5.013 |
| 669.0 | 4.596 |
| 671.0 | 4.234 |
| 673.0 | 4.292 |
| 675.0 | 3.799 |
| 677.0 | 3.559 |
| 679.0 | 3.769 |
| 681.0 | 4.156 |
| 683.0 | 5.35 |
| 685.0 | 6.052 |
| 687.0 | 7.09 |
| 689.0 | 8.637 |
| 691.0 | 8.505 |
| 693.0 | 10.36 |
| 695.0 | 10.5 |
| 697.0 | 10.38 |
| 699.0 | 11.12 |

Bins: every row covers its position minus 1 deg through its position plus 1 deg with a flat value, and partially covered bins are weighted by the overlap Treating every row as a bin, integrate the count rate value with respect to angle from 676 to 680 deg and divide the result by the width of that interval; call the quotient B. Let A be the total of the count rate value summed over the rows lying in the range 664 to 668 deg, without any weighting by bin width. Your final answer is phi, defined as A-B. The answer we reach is 6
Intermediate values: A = 9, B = 3.7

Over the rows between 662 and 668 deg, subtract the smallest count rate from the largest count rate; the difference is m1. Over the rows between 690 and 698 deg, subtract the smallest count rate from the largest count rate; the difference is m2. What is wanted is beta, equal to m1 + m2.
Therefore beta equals 3.3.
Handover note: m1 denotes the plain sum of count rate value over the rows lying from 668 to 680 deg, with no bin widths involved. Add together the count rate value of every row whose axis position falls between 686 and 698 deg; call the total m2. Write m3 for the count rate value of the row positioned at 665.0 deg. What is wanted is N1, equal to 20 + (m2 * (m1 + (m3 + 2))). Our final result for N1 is 1716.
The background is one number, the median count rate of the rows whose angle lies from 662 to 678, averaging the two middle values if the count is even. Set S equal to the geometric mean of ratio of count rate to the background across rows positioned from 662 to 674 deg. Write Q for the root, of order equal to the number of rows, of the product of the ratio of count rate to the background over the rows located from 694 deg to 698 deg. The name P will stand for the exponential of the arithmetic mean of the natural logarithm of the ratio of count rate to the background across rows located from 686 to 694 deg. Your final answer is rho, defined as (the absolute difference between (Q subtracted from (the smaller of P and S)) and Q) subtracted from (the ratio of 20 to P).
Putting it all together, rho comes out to 6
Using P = 2.0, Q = 2.42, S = 1.1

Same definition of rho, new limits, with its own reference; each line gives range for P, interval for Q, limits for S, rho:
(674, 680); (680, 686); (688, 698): 22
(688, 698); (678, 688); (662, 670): 8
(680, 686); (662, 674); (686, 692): 16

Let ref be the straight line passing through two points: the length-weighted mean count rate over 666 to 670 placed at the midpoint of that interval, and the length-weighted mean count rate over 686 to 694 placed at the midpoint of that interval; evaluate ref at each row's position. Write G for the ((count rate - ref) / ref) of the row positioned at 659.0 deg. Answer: 1.41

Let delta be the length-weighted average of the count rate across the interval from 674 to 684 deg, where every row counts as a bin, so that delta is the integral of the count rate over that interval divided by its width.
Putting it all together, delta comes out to 4.1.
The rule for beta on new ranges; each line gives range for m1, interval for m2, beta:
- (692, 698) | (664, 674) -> 0.9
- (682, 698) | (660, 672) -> 6.9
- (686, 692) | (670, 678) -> 2.3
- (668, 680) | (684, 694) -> 5.3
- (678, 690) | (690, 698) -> 6.9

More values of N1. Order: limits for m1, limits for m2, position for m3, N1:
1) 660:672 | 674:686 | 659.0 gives 1075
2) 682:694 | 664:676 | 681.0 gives 1389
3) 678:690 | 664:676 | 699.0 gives 1285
